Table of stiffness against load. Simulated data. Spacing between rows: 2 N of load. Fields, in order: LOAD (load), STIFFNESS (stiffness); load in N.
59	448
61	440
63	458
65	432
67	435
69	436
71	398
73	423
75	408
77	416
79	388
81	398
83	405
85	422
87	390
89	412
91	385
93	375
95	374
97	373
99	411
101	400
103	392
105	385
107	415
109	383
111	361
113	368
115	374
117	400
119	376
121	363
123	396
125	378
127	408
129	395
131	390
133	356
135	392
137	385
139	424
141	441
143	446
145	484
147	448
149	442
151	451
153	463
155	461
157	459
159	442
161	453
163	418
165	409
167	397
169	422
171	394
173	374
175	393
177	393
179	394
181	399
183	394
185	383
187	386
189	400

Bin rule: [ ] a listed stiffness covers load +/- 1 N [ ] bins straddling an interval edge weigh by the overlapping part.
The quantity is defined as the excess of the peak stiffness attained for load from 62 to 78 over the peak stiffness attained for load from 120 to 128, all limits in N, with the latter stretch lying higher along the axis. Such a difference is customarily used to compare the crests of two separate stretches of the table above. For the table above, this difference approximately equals 50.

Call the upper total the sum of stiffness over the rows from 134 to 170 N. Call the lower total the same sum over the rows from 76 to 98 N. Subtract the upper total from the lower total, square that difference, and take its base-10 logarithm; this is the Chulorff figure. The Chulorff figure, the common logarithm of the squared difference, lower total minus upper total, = 7.1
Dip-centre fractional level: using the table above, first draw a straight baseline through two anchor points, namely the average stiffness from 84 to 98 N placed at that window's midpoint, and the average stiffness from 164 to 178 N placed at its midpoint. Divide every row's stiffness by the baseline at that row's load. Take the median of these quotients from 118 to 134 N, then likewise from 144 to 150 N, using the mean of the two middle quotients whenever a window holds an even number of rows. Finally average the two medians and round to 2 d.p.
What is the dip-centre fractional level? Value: 1.05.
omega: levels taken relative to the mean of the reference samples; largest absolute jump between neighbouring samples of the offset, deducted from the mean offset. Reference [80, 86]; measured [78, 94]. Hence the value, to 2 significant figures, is -43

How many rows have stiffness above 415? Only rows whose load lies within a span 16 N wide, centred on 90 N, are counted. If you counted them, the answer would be 1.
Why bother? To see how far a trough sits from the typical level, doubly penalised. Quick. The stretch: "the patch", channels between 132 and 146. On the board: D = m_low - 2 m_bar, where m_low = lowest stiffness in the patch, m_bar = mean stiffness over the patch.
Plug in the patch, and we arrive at -481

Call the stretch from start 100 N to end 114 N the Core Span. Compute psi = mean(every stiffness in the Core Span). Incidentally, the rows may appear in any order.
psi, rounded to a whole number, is 386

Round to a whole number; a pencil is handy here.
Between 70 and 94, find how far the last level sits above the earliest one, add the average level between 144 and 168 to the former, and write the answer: 421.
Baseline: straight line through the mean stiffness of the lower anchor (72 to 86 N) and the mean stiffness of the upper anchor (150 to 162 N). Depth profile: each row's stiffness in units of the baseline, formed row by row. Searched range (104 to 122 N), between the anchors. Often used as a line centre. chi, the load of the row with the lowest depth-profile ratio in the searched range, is 121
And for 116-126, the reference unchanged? 121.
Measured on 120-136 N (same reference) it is 133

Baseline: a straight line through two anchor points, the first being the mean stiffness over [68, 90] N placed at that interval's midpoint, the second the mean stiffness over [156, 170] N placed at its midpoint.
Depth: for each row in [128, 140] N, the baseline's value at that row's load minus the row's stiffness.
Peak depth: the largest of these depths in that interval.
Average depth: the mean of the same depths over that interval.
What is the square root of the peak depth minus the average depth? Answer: 5.8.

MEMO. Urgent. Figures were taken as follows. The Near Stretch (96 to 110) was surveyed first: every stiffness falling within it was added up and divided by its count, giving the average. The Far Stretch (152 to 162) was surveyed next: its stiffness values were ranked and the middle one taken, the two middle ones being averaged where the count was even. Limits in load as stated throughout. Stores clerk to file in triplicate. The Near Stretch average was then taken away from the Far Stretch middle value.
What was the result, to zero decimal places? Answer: 65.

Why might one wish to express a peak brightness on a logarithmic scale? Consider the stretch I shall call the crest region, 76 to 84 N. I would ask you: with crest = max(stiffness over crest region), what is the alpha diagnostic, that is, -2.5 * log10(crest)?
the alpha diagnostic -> -6.55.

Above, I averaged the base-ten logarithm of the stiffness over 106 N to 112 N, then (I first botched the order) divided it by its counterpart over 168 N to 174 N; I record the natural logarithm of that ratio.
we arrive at -0.004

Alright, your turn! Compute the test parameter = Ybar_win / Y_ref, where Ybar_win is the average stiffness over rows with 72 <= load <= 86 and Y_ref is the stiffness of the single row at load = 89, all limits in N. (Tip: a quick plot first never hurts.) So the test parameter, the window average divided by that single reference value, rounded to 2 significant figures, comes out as 0.99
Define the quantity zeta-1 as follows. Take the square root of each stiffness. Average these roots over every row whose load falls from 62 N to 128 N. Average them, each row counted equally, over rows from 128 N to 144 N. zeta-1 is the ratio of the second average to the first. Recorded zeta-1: 1.01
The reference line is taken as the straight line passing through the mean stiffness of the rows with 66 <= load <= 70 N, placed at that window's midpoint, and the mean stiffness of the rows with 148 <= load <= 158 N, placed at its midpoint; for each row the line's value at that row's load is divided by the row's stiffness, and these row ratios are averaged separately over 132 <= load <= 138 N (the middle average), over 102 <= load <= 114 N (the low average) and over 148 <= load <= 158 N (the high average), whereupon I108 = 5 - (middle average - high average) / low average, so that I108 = 4.83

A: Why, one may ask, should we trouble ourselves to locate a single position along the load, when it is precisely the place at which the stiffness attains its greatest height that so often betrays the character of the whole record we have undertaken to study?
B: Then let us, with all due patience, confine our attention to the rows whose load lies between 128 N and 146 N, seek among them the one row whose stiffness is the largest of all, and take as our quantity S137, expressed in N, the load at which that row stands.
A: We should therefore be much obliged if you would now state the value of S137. 145 N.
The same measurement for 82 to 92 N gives 85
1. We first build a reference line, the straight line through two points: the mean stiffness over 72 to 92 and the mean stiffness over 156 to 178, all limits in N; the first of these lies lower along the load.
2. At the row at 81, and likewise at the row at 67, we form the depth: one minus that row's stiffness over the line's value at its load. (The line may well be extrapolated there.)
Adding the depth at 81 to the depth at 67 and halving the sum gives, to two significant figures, -0.031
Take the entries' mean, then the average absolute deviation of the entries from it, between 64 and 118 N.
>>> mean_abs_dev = 17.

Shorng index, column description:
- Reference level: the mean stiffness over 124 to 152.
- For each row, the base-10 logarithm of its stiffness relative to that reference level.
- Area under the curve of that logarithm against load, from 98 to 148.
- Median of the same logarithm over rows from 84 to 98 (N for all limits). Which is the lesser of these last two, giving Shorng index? -1.0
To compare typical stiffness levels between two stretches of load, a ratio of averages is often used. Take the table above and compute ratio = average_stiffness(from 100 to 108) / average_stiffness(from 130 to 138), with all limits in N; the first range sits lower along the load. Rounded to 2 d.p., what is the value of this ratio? 1.05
